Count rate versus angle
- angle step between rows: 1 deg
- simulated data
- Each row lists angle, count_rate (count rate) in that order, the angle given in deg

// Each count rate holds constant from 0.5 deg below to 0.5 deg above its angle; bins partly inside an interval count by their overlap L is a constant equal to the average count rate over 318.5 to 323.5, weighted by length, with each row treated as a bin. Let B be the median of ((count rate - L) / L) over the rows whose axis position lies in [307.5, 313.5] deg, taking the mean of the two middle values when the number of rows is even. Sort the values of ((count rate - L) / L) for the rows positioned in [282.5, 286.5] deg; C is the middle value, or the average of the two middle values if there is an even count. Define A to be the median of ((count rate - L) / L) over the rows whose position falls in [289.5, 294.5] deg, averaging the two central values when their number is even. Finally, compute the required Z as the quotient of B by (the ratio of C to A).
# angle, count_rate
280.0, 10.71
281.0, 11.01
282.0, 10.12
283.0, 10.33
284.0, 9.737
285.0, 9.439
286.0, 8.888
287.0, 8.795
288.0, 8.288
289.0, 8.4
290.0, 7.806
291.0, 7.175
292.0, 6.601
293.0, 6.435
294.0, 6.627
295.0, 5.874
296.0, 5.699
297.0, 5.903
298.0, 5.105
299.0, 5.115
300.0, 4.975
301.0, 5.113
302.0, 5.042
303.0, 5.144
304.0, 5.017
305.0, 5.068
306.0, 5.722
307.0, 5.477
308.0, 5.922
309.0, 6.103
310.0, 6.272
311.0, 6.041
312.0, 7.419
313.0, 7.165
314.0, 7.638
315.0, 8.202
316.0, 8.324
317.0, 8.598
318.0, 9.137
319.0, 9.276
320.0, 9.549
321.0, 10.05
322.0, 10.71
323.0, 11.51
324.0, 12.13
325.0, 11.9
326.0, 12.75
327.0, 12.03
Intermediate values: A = -0.35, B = -0.39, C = -0.06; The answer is -2.2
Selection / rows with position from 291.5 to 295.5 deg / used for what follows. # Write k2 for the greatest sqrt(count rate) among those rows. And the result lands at 2.6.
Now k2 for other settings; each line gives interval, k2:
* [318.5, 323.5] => 3.4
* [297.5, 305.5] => 2.3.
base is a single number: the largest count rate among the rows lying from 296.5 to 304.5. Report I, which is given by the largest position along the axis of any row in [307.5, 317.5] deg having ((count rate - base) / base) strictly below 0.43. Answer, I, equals 316.0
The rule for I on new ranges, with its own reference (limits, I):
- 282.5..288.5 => 288.0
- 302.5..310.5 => 310.0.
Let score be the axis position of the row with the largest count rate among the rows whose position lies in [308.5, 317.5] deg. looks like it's 317.0 deg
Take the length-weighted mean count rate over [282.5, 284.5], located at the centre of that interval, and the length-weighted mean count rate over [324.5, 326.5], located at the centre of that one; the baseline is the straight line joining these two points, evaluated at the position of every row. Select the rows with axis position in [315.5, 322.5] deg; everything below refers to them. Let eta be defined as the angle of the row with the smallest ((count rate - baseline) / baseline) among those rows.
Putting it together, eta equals 316.0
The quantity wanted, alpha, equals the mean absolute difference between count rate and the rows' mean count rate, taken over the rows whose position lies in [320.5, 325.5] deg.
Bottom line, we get 0.70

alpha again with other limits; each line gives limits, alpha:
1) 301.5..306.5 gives 0.21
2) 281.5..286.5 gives 0.43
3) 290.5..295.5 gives 0.31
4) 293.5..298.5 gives 0.35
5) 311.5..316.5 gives 0.41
